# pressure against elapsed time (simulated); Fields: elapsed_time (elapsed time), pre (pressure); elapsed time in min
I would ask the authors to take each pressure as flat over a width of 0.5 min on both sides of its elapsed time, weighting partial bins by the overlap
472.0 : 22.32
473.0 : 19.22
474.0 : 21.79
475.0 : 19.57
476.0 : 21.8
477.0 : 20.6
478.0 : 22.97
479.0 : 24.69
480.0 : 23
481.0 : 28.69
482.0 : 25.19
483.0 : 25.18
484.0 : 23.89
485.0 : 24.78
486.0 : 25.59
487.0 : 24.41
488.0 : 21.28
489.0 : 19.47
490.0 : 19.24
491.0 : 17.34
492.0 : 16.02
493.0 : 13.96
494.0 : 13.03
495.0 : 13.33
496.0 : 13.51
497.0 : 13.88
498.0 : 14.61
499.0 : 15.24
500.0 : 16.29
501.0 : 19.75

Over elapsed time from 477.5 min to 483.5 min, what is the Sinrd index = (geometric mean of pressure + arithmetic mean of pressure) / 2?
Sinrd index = 25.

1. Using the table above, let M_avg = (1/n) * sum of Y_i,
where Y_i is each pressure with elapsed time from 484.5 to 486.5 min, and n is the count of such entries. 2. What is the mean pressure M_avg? 25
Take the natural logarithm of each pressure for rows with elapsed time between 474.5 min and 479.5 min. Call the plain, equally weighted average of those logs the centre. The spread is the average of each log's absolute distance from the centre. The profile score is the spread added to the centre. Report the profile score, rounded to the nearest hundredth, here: 3.15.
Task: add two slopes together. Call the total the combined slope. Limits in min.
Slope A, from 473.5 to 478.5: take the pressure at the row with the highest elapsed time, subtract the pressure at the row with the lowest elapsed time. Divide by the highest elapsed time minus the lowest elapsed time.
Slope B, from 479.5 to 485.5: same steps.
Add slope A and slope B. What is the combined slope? 0.65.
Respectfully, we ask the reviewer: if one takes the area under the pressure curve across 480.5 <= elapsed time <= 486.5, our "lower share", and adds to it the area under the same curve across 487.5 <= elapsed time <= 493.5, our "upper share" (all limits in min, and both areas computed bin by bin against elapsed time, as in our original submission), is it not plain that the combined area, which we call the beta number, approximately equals 261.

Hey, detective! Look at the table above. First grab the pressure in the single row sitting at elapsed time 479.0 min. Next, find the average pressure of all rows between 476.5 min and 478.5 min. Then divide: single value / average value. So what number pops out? 1.13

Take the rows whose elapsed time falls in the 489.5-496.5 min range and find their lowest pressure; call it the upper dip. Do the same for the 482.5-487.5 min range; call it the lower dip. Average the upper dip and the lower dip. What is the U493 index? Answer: 18.5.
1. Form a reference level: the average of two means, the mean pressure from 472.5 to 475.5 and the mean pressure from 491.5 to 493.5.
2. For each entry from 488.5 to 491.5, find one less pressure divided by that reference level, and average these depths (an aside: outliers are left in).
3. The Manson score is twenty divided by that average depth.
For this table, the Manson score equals -322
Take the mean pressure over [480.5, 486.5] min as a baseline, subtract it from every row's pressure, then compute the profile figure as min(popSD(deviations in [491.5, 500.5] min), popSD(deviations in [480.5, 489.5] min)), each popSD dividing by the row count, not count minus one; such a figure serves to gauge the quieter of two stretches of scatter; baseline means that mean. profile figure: 1.1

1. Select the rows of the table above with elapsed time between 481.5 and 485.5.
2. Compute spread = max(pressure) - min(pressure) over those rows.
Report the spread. 1.3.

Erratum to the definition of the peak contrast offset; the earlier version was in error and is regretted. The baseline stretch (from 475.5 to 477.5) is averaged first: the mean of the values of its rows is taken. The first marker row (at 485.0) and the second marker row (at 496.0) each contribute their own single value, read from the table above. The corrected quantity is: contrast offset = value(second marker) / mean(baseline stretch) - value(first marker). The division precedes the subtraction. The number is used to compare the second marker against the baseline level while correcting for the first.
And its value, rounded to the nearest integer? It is -24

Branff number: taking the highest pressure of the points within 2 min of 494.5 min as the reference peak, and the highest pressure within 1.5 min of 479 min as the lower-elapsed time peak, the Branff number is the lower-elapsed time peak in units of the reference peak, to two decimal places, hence 1.77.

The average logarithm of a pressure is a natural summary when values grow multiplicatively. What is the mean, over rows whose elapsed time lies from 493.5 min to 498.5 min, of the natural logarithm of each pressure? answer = 2.61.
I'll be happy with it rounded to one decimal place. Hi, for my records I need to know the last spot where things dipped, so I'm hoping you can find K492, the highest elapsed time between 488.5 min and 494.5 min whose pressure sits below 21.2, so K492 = 494.0 min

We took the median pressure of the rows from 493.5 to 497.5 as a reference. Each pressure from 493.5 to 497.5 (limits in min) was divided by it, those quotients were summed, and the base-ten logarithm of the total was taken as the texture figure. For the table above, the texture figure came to 0.60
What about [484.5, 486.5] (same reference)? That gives 0.57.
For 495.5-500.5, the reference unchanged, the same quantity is 0.74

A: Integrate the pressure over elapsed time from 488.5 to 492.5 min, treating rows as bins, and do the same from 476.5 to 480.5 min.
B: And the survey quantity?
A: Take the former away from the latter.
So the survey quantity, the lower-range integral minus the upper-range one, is 19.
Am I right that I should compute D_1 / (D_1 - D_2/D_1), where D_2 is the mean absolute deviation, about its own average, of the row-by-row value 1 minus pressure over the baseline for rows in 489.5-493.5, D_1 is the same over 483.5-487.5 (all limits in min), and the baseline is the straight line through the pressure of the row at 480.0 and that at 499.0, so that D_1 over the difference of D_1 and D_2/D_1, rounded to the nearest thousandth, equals -0.022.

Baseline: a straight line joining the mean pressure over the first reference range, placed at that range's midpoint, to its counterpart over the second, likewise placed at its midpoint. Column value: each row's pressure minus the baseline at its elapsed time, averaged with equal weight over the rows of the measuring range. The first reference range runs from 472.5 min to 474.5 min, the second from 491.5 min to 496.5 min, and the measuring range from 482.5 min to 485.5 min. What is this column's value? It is 7.5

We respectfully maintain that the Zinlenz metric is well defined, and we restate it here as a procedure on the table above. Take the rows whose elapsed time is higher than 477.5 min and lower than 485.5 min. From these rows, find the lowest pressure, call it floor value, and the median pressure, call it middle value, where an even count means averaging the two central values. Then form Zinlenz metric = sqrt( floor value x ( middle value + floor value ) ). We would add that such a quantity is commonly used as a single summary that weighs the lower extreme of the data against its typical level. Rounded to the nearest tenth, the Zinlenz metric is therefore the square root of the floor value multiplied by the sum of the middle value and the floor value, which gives 33.1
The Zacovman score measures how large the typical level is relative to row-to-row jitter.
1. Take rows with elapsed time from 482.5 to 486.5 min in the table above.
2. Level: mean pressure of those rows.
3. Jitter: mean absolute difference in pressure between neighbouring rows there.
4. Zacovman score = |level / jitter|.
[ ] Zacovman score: 24.9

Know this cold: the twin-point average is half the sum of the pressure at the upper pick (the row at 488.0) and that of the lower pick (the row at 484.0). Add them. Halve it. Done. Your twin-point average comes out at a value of 23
